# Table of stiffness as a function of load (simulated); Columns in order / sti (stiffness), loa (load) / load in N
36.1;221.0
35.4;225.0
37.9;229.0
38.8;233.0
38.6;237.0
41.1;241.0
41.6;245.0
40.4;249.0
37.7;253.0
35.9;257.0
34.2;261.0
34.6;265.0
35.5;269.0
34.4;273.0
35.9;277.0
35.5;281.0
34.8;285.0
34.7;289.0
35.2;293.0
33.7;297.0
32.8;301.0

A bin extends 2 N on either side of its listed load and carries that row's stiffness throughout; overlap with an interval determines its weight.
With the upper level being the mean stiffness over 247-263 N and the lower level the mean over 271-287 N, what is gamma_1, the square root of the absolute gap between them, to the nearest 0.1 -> 1.4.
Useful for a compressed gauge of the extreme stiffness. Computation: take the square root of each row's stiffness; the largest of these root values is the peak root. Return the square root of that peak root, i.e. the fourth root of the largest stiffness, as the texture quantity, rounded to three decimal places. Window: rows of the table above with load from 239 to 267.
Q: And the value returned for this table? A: 2.540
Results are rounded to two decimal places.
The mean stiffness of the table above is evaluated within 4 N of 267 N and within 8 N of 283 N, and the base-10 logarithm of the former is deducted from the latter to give 33.68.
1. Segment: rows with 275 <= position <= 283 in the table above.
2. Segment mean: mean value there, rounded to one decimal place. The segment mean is 35.7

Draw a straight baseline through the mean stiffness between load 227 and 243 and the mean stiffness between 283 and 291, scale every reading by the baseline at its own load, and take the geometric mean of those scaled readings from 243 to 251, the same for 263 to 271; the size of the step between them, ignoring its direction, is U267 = 0.11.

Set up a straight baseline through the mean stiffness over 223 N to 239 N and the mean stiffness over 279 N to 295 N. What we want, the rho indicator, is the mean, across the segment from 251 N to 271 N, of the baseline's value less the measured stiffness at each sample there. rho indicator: 0.7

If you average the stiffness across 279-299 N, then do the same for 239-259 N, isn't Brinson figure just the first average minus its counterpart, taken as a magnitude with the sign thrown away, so 4.56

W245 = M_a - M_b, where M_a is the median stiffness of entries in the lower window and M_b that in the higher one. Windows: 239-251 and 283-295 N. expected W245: 6.3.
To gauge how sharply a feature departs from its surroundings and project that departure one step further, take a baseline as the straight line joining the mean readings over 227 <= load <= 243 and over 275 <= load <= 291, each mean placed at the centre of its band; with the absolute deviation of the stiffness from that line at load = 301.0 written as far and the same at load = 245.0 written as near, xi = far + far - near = -1.4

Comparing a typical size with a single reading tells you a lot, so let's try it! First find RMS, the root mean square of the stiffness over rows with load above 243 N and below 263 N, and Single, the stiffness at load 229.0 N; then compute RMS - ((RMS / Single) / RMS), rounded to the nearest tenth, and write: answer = 38.0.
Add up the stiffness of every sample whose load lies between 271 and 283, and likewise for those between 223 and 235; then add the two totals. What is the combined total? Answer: 218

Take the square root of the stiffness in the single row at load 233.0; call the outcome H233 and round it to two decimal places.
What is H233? 6.23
